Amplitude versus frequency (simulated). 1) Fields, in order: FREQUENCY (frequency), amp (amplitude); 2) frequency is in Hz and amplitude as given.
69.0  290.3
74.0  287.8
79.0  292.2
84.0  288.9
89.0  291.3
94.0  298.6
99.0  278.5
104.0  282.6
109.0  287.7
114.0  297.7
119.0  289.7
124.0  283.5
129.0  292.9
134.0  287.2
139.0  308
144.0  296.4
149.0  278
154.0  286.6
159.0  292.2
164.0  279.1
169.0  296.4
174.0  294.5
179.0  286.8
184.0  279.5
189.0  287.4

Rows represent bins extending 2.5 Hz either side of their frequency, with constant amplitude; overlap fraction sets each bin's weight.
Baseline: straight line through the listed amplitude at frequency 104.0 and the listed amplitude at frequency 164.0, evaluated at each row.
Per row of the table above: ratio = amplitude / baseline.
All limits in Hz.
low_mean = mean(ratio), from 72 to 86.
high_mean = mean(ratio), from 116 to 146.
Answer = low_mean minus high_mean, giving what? -0.023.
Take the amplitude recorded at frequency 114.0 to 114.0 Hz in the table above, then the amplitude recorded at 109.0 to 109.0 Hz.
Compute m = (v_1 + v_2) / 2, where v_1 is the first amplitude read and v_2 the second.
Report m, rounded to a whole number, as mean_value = 293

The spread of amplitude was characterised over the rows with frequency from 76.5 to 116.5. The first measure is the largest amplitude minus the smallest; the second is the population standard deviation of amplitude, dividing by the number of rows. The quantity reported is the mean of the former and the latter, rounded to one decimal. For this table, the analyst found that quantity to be 13.3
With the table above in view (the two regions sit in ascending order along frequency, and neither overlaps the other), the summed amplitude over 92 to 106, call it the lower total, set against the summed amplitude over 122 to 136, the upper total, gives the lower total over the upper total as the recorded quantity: 1.00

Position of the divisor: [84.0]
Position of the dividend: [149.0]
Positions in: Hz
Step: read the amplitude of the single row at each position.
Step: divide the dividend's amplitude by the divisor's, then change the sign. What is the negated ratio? -0.96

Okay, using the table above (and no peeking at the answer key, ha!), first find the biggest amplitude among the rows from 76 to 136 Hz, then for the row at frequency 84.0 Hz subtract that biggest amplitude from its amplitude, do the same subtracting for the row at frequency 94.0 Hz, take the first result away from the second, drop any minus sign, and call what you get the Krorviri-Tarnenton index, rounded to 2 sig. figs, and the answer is 9.7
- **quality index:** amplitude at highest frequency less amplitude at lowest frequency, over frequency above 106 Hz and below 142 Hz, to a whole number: 20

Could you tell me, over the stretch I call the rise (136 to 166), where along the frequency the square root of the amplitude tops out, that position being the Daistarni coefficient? 139.0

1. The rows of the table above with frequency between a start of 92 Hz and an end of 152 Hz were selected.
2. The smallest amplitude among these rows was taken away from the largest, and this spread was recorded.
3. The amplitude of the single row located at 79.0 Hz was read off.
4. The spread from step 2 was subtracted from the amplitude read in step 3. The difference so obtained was 262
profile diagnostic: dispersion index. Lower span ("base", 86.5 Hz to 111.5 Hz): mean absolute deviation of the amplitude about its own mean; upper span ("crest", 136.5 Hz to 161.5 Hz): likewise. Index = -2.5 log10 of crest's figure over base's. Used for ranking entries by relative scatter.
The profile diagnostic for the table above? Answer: -0.4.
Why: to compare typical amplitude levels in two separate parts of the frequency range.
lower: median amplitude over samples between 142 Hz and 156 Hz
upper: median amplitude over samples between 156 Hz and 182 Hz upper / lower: 1.02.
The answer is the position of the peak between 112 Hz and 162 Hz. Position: 139.0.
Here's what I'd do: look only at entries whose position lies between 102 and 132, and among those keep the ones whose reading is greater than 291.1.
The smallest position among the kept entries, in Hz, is 114.0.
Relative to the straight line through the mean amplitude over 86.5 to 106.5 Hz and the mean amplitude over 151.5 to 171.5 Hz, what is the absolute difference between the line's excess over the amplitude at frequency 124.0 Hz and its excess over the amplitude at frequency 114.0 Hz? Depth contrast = 14.3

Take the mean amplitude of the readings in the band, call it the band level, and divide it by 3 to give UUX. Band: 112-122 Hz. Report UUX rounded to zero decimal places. 98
